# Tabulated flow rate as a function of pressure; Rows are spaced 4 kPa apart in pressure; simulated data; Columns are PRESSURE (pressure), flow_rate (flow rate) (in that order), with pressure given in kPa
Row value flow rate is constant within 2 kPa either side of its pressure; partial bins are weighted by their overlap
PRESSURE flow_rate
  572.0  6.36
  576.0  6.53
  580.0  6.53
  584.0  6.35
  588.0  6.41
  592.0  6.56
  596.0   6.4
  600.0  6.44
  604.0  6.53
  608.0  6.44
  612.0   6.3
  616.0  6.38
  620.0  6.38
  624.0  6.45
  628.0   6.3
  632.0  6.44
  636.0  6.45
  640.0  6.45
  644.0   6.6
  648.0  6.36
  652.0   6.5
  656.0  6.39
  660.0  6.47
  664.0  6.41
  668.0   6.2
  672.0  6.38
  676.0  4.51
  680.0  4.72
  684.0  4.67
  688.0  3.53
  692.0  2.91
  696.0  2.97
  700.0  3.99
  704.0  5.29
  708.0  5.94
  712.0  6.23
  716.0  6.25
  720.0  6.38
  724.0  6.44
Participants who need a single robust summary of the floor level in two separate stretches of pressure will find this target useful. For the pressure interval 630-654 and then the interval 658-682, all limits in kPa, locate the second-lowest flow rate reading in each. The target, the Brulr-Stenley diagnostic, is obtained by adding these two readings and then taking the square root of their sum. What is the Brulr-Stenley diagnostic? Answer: 3.34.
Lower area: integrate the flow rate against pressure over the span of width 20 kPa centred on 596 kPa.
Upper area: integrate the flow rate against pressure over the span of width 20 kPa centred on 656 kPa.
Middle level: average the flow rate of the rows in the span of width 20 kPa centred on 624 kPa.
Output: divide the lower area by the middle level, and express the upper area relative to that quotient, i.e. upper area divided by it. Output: 6.3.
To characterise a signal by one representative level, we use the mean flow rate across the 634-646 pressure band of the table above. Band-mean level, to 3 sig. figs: 6.50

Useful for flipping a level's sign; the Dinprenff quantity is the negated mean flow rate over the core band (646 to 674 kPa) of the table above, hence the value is -6.4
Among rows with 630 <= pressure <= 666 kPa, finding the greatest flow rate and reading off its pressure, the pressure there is 644.0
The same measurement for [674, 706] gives 704.0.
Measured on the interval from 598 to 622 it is 604.0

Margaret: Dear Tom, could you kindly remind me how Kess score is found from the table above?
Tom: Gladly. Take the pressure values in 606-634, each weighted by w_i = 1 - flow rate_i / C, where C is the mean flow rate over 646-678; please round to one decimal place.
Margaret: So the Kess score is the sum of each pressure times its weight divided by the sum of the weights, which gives 620.2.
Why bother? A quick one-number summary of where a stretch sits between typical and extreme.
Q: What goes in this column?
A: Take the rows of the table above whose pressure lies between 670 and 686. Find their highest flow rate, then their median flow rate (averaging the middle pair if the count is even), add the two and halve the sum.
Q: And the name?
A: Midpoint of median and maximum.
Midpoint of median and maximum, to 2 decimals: 5.54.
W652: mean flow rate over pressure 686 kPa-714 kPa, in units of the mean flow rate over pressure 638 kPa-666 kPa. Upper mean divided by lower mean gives 0.68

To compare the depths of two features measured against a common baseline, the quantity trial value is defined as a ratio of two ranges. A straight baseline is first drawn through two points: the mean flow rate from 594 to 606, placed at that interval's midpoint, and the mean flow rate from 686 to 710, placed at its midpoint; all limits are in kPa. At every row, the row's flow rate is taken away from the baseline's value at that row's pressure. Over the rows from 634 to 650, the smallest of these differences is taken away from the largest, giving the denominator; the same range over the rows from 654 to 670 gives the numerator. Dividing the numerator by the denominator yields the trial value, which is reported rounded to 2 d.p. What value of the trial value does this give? 0.62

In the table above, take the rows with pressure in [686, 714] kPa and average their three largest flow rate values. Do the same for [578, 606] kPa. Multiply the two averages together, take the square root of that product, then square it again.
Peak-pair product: 38.1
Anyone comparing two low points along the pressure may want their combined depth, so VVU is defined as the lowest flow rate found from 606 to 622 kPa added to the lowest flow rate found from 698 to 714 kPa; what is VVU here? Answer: 10.3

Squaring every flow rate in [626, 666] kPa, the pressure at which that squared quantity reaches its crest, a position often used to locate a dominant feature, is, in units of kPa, 644.0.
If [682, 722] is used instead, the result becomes 720.0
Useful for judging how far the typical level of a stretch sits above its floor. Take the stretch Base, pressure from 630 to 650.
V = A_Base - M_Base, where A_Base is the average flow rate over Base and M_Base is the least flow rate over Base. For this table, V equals 0.10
